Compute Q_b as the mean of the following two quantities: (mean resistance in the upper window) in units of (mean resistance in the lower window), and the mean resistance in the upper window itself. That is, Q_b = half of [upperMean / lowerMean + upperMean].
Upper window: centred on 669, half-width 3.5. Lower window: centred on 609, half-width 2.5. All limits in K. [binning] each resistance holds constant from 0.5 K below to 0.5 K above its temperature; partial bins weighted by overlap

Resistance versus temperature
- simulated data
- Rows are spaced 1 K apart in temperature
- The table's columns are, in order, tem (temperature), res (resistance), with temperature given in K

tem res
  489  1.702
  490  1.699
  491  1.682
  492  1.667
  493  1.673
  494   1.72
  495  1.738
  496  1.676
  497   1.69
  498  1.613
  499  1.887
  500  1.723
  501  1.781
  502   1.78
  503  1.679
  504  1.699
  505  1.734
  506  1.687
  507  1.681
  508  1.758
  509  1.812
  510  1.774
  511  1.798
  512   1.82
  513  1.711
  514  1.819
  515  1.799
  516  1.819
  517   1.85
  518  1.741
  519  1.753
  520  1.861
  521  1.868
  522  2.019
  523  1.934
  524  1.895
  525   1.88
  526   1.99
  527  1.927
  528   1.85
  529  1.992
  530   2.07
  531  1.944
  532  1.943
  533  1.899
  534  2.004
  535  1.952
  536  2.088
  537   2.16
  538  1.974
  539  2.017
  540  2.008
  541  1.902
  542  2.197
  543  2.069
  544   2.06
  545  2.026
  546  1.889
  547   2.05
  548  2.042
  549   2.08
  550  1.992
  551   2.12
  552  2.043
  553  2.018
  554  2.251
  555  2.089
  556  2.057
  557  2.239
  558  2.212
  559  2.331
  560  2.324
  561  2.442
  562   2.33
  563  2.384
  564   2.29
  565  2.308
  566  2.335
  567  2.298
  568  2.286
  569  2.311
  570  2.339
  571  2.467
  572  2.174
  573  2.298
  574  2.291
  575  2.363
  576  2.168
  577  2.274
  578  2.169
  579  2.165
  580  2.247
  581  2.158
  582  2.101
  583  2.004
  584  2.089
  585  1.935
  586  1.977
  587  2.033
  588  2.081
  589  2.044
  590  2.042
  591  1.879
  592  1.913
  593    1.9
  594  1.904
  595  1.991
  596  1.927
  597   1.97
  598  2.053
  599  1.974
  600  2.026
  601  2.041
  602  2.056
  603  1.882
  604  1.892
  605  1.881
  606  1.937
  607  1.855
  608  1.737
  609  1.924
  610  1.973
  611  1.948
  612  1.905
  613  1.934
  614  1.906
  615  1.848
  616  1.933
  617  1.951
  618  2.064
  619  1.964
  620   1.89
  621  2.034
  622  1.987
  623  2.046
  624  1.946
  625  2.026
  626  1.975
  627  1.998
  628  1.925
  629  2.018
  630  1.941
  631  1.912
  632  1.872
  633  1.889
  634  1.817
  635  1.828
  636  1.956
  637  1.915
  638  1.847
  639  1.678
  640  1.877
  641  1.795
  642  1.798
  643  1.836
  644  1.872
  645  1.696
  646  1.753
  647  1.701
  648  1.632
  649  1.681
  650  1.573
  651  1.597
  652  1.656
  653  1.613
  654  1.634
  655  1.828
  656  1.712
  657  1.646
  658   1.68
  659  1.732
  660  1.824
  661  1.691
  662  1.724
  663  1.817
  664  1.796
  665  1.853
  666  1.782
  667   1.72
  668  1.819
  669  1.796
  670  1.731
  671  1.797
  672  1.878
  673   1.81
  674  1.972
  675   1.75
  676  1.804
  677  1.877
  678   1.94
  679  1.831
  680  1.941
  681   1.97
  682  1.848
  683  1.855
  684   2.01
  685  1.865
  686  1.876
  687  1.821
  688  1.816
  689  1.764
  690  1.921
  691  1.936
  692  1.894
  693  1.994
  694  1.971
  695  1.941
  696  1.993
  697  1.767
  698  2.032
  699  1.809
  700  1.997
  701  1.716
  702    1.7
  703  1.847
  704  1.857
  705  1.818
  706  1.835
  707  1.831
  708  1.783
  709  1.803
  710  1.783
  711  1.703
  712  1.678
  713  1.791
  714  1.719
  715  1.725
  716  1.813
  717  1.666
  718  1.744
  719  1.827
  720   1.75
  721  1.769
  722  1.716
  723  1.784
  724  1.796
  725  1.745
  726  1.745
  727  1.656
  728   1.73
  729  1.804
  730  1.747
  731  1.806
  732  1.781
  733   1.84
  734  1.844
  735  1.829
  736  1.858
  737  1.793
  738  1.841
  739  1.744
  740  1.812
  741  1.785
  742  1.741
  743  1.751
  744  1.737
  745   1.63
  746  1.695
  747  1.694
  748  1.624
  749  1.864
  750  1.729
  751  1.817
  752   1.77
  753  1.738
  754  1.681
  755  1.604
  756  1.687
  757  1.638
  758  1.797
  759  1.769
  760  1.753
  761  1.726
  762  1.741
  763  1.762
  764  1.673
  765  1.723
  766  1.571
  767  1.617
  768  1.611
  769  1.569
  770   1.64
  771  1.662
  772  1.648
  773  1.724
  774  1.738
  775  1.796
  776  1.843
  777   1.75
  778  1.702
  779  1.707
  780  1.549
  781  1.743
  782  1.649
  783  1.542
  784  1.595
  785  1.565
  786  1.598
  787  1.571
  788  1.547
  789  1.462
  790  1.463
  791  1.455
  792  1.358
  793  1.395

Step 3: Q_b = 1.37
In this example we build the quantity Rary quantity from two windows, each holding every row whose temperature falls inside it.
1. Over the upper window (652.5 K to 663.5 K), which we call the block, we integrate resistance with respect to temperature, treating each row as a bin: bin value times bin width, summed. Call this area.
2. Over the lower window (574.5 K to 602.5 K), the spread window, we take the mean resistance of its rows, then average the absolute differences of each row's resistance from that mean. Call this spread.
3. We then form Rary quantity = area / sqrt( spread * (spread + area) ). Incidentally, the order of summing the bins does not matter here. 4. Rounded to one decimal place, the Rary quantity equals 14.3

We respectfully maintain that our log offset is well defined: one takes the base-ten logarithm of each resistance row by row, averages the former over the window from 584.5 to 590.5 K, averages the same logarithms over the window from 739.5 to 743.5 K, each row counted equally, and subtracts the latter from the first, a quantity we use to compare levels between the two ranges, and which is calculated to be 0.06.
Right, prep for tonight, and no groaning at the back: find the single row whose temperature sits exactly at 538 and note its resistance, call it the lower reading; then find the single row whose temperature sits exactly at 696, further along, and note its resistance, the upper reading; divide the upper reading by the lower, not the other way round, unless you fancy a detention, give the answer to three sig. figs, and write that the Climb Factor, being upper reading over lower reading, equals 1.01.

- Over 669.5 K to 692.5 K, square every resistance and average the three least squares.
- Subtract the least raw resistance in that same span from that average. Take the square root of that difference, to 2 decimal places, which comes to 1.15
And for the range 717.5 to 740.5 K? 1.11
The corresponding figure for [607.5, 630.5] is 1.26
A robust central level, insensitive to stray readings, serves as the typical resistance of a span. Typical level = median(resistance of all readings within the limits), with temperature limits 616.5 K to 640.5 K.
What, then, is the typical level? 1.94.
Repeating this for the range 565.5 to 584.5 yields 2.27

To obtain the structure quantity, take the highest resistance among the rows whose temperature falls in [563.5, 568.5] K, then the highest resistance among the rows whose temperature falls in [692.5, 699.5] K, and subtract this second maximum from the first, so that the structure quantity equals 0.30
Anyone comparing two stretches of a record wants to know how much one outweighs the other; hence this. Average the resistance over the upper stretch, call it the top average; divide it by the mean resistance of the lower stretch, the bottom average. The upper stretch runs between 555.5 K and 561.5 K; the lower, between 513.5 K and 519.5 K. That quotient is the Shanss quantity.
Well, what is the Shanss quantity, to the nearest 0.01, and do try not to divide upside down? 1.26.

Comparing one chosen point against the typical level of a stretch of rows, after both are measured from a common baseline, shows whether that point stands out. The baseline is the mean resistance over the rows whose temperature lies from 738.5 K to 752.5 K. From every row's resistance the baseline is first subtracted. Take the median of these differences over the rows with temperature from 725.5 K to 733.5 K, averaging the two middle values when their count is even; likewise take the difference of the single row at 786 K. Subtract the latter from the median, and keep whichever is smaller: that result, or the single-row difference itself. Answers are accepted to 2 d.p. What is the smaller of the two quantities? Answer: -0.14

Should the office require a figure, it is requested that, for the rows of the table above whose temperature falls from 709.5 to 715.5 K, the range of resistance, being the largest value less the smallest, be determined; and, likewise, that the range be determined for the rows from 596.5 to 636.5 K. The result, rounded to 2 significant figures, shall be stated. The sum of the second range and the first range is 0.44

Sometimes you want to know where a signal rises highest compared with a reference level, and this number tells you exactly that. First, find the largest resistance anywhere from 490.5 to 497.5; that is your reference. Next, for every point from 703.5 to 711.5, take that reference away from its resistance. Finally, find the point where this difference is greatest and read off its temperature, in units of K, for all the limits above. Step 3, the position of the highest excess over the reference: 704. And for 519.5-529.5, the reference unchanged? 522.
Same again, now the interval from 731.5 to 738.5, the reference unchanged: 736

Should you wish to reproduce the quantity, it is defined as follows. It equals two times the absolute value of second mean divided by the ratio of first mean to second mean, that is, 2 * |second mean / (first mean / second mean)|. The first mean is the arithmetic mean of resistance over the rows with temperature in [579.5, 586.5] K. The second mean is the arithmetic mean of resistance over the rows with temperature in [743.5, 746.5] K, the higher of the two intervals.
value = 2.7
